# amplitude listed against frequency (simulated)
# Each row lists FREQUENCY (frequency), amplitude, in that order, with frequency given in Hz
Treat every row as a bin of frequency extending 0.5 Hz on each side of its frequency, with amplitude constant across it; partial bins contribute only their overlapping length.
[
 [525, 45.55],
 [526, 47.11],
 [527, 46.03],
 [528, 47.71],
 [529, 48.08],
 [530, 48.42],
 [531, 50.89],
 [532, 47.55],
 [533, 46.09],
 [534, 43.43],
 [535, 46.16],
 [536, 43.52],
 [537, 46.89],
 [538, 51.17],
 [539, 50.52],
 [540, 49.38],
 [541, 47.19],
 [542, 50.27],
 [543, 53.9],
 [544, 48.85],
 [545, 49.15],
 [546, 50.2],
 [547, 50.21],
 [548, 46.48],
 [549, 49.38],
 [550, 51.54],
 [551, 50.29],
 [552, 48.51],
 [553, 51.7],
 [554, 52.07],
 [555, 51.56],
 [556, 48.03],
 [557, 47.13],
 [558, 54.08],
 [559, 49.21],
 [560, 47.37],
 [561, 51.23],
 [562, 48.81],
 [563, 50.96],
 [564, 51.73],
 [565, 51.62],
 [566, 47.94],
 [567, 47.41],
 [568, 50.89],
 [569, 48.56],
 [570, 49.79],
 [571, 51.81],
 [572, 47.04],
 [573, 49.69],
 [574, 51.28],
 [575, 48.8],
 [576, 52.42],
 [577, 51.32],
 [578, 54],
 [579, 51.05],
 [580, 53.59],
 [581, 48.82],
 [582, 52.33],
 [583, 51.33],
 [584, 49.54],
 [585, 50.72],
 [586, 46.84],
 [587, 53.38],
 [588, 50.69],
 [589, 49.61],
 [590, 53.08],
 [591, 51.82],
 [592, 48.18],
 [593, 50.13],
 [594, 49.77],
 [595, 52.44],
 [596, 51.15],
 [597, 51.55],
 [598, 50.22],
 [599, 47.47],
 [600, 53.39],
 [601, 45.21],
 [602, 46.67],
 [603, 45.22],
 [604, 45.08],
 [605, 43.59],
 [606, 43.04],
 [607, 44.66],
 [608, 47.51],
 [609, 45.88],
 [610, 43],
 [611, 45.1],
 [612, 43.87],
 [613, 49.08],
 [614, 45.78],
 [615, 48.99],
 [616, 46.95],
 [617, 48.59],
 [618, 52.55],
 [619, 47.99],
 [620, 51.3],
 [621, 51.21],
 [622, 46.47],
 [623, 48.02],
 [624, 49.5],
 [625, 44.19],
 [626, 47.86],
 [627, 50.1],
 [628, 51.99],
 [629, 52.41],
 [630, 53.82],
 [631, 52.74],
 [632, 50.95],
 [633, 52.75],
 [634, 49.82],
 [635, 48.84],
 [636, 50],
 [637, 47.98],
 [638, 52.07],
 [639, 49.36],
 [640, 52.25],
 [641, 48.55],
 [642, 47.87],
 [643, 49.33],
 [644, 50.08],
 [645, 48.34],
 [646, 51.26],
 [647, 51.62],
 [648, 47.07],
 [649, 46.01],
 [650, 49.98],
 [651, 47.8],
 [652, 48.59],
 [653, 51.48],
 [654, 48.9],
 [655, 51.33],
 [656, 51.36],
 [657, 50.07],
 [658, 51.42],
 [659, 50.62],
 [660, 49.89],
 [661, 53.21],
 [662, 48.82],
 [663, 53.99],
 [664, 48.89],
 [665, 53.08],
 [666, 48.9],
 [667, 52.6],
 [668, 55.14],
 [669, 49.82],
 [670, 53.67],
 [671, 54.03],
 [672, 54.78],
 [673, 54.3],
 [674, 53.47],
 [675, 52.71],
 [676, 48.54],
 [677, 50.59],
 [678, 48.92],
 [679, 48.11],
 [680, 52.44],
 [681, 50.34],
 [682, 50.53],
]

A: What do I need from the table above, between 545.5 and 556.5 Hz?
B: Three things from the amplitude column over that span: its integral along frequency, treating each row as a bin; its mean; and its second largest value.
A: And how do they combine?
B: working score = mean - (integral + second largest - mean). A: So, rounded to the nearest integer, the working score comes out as -502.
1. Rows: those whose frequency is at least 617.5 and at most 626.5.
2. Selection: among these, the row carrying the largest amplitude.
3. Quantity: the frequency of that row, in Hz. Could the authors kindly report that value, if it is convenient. 618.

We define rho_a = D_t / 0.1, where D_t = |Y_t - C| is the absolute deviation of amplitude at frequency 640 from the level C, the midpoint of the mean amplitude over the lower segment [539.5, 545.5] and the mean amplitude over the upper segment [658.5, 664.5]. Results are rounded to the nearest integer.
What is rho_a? 19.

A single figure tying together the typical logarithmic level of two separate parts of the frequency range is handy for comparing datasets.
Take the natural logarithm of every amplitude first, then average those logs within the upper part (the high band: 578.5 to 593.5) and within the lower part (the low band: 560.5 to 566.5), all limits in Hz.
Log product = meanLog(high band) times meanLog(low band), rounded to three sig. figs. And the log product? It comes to 15.4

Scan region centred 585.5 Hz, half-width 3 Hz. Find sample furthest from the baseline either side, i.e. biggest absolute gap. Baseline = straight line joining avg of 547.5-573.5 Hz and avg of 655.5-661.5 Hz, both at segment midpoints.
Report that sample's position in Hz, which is 586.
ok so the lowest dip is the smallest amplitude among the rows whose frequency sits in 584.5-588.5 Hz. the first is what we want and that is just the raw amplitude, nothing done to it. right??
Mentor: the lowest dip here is 46.84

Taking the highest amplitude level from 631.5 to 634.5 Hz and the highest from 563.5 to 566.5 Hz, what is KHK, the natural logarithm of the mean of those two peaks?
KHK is 3.96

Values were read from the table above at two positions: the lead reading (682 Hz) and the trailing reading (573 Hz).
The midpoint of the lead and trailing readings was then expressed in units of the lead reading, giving 0.99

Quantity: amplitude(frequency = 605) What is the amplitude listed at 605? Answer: 43.59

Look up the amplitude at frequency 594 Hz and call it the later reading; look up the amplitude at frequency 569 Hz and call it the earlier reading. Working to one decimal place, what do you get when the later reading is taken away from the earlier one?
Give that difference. -1.2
